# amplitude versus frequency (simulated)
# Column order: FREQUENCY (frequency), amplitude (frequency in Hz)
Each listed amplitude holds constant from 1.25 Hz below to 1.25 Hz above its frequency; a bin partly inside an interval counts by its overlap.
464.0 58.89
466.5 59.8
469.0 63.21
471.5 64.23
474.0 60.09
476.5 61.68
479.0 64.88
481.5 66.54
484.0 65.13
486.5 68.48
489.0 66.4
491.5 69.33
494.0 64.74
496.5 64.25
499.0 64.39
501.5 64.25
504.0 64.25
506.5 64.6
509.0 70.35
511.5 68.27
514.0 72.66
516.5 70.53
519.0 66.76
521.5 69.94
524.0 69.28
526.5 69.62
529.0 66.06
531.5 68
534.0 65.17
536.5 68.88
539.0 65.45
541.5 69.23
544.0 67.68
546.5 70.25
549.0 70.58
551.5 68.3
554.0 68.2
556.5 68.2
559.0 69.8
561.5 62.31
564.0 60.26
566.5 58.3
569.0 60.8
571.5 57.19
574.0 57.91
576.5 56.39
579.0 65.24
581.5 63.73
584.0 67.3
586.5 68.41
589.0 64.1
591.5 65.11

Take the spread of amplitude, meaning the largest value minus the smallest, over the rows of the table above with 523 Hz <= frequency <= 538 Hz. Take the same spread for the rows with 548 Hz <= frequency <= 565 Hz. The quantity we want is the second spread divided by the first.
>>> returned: 2.3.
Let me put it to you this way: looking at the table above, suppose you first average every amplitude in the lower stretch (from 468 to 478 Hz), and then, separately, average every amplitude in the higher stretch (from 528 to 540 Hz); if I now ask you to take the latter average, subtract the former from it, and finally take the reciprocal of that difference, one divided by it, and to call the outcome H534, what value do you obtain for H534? 0.2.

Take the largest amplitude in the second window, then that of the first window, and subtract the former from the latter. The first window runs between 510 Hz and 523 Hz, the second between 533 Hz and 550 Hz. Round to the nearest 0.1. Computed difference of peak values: 2.1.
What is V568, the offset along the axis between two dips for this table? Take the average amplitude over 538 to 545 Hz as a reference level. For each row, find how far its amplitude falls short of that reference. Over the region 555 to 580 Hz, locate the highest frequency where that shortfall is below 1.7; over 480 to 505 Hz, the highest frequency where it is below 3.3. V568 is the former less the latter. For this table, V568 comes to 55.0 Hz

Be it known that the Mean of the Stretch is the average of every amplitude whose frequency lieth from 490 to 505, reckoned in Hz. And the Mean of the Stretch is 65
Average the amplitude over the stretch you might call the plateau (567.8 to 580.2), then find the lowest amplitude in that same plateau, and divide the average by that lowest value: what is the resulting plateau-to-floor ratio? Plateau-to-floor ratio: 1.055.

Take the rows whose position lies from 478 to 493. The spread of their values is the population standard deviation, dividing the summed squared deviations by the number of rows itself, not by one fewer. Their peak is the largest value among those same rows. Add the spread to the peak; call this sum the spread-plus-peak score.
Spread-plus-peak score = 71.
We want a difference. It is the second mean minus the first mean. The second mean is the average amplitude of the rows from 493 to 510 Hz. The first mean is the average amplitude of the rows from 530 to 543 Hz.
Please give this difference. -2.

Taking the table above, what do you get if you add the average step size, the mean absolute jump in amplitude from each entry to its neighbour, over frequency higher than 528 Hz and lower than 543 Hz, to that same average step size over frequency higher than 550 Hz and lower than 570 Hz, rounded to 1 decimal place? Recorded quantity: 5.4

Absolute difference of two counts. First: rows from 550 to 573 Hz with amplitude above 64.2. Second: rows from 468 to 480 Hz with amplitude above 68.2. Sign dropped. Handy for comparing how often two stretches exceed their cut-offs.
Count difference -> 4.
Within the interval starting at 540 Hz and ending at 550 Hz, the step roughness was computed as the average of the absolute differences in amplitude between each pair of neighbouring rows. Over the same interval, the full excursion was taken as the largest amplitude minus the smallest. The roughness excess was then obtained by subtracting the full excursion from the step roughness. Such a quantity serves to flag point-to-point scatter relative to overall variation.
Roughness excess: -1.4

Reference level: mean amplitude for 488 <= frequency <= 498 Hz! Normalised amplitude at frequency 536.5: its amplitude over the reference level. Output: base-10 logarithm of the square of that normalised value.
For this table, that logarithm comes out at 0.035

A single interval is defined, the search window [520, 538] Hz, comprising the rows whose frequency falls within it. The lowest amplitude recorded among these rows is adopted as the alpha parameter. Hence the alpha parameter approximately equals 65.17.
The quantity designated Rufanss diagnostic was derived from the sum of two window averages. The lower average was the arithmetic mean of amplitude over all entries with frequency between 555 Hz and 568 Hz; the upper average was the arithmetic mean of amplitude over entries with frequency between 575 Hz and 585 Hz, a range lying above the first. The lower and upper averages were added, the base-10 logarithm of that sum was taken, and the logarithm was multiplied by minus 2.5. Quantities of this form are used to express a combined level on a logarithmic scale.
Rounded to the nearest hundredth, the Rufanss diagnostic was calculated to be -5.26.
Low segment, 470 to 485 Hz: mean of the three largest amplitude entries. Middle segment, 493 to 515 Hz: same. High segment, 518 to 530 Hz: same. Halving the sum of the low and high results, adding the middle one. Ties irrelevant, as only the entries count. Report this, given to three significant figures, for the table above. 138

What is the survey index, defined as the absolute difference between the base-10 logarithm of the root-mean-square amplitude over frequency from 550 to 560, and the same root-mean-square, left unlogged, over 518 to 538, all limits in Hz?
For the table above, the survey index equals 66.1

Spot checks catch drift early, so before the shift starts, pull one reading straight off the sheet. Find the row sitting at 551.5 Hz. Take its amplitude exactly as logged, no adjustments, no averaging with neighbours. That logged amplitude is 68.3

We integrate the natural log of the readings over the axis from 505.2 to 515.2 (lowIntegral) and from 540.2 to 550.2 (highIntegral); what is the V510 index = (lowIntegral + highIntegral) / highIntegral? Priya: 1.998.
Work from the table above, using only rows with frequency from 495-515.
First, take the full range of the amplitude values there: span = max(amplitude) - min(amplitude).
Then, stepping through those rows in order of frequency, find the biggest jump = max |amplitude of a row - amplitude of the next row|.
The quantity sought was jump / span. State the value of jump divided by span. 0.68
